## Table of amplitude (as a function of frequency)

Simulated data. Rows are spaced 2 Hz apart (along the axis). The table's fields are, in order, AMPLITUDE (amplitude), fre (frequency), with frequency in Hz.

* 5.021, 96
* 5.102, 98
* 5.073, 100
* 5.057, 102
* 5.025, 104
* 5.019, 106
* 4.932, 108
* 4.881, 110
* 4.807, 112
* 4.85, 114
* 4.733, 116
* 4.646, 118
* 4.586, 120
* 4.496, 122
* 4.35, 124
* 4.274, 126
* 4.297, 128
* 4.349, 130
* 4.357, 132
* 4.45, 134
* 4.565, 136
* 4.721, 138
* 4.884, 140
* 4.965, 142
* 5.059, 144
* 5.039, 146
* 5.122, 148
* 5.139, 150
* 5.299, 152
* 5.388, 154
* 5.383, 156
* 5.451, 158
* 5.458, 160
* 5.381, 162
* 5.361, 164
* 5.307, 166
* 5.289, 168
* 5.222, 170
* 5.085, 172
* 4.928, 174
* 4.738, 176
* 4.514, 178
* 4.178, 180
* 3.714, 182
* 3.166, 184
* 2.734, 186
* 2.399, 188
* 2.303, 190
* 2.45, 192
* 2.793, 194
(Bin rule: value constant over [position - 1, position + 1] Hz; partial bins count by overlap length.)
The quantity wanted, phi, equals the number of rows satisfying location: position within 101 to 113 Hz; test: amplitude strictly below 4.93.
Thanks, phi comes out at 2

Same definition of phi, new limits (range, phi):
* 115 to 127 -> 6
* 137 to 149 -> 2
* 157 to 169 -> 0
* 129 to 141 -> 6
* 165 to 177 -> 2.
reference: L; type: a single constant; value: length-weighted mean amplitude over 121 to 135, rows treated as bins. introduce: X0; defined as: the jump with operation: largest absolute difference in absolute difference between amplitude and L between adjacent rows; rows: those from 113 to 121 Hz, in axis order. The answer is 0.12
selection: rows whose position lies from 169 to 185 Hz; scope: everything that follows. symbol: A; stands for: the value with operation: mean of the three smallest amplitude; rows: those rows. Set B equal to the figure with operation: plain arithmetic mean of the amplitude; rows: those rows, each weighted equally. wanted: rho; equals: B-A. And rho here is 0.757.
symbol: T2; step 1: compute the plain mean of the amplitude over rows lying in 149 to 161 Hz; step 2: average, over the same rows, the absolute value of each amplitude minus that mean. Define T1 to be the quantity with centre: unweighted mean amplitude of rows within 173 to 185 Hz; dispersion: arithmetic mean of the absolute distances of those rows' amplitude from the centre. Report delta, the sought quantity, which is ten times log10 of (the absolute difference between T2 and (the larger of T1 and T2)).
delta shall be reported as -4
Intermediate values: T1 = 0.52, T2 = 0.09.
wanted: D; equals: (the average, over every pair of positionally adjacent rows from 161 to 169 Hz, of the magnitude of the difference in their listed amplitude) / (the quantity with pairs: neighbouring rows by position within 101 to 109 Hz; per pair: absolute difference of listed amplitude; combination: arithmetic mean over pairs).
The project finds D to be 0.7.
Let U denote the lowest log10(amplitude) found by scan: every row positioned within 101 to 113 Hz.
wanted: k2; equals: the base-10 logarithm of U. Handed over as -0.17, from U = 0.682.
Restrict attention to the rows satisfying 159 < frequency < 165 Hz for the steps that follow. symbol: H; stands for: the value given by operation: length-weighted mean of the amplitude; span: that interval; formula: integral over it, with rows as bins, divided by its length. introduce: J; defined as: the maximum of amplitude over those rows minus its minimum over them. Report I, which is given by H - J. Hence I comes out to 5.3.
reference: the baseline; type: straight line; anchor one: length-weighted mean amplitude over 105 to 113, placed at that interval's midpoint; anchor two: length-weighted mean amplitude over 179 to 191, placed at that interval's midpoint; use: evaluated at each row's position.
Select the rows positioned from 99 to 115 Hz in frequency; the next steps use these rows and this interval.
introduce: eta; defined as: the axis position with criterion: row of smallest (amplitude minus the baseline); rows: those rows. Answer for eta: 100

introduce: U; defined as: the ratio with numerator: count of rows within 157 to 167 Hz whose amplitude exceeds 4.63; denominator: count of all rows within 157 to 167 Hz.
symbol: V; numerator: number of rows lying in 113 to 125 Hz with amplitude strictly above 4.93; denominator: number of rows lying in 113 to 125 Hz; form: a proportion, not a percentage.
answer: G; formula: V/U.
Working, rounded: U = 1.00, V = 0.0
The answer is 0.00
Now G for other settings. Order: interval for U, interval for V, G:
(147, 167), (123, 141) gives 0.00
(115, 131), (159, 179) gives 2.80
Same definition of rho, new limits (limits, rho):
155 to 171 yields 0.084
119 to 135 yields 0.088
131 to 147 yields 0.298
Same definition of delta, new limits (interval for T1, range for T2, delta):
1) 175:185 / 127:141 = -5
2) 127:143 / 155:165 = -8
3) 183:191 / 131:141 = -9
